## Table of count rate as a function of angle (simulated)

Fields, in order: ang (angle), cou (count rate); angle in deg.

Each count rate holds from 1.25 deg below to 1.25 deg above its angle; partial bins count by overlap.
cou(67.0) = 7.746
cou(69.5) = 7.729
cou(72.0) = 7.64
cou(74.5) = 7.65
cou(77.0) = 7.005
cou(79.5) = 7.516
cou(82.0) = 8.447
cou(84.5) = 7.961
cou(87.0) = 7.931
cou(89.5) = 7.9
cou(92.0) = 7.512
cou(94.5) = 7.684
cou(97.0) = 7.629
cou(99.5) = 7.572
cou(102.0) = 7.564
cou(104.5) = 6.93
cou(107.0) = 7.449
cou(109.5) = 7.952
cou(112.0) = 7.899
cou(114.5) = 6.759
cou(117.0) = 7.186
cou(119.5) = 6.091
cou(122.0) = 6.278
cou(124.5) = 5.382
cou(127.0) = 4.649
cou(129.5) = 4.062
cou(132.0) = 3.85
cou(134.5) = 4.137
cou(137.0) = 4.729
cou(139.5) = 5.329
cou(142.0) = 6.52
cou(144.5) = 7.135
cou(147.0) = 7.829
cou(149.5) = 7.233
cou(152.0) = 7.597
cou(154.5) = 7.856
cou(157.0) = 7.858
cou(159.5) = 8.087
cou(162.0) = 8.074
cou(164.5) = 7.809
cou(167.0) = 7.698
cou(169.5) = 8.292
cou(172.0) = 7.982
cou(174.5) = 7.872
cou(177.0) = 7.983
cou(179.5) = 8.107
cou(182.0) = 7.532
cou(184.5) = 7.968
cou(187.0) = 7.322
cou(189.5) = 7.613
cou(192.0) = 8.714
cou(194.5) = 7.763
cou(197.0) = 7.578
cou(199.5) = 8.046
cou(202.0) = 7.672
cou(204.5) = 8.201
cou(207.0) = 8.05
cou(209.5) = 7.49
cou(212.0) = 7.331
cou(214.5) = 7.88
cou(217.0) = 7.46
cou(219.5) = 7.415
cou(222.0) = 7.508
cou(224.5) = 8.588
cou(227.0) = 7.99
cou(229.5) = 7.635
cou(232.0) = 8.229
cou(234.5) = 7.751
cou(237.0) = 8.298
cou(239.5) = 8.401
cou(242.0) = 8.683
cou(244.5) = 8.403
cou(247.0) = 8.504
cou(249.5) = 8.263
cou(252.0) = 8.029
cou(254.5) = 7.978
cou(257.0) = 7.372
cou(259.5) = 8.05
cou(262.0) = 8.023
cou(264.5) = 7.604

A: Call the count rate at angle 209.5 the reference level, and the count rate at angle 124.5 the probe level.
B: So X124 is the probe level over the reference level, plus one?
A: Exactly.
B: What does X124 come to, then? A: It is 1.72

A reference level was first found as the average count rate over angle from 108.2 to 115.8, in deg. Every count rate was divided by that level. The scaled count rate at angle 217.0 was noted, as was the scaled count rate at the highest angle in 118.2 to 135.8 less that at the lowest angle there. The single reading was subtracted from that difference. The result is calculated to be -1.25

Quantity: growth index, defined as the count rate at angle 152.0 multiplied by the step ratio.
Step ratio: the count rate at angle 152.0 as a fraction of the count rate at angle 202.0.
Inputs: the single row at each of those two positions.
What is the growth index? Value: 7.5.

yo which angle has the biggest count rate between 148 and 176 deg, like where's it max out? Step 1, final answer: 169.5 deg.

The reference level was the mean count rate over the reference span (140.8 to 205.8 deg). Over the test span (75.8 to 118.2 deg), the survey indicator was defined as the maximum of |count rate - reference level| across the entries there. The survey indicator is 1.02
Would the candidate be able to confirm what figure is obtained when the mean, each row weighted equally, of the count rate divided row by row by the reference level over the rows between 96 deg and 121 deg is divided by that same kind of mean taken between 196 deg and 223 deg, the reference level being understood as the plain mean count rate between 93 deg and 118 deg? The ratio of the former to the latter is 0.95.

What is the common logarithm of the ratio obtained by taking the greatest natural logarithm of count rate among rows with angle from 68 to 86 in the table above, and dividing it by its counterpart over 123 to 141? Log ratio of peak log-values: 0.10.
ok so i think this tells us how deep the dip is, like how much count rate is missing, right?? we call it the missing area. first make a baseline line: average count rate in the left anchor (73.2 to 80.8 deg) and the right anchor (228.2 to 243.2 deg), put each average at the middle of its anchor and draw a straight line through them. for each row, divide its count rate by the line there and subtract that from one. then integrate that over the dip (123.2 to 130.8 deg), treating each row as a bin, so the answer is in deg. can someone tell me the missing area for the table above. 2.9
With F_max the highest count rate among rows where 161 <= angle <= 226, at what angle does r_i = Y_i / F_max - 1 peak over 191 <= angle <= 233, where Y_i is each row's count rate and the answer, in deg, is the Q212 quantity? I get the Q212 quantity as 192.0 deg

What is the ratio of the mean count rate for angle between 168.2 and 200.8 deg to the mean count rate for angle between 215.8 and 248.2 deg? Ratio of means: 0.98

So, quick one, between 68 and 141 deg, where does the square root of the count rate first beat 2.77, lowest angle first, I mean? 69.5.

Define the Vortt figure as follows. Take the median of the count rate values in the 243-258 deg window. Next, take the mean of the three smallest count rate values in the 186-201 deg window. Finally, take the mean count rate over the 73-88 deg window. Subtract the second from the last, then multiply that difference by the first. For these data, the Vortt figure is 2.0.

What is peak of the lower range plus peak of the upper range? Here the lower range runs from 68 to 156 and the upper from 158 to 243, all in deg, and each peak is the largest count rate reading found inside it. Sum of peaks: 17.2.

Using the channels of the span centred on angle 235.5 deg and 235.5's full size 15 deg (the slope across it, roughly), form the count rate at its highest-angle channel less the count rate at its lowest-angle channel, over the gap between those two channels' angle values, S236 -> 0.08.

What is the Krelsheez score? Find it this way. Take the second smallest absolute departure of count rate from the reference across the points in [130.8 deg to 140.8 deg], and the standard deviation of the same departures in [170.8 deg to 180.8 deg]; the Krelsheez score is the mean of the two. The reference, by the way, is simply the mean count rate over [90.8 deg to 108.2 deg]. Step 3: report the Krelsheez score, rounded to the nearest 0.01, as 1.42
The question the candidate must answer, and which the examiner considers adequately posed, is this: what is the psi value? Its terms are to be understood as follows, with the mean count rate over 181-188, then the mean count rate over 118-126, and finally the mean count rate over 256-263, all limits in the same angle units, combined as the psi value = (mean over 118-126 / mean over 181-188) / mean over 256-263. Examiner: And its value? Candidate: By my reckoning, 0.10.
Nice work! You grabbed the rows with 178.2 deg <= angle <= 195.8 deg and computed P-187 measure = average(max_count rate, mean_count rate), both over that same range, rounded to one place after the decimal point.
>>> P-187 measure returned 8.3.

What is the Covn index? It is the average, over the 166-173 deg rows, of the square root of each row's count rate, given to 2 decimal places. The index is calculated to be 2.83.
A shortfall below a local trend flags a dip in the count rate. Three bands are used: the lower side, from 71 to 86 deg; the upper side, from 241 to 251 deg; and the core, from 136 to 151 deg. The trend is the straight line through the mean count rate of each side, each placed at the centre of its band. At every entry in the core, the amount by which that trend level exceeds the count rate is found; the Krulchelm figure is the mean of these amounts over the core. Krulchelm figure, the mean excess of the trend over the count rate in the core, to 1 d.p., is 1.5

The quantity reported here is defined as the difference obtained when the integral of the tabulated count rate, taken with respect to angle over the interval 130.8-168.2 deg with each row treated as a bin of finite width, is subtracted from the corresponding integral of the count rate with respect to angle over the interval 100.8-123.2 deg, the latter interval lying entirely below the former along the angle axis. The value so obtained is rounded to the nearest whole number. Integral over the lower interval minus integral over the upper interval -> -94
